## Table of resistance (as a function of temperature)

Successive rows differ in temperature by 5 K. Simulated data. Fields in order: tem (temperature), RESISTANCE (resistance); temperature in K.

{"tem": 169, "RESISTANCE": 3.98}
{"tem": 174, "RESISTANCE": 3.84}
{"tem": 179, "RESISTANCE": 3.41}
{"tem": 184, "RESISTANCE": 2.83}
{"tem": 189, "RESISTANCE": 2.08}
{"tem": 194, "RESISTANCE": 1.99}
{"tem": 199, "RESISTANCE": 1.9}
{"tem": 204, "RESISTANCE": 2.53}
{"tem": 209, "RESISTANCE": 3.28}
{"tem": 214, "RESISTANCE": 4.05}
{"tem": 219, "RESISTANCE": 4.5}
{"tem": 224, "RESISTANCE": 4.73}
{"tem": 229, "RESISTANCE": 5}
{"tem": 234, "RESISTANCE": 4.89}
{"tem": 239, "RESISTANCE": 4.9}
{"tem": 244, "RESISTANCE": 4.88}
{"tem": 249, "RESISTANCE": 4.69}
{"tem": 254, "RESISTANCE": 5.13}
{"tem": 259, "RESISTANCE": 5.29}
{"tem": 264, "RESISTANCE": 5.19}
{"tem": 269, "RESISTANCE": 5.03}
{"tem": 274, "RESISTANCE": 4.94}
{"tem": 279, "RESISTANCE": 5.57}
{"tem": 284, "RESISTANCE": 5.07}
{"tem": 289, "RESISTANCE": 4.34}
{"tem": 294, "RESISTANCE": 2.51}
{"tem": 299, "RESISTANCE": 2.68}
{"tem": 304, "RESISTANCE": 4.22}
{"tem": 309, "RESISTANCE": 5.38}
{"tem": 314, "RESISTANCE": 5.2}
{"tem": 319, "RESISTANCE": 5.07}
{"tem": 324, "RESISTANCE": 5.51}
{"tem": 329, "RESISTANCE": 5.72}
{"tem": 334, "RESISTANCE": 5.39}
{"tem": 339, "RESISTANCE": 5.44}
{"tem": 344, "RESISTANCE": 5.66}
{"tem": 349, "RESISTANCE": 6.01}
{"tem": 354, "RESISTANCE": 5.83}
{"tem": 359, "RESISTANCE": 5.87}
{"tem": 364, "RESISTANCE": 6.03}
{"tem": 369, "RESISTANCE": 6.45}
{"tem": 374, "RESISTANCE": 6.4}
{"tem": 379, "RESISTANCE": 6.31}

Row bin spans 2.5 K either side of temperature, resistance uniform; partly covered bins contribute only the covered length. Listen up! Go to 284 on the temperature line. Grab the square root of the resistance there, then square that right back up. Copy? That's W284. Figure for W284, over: 5.1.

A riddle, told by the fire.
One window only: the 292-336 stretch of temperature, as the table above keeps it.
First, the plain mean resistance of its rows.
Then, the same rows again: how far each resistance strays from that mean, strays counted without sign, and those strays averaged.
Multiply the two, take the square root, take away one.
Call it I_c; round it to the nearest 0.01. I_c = 1.15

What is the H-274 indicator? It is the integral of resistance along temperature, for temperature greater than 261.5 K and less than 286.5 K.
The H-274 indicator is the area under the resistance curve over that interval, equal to 129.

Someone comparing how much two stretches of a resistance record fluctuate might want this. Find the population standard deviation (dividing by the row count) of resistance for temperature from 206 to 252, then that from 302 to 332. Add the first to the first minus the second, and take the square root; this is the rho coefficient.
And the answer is 0.8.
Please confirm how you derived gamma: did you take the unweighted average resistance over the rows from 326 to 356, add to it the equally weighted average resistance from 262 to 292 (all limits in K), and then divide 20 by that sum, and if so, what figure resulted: 1.9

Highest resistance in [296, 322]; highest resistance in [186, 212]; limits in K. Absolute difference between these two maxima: 2.1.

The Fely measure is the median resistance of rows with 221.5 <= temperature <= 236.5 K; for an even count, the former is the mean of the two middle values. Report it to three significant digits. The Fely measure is 4.89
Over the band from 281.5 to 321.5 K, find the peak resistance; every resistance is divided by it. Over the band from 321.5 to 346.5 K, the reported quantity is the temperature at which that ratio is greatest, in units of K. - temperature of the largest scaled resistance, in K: 329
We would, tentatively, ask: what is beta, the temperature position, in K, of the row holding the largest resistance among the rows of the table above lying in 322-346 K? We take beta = 329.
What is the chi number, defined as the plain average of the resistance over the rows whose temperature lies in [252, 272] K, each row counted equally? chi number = 5.16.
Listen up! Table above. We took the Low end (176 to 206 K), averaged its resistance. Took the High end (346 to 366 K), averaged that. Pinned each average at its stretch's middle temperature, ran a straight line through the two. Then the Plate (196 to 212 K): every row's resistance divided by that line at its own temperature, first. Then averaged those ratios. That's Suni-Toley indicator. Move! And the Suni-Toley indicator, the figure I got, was 0.94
